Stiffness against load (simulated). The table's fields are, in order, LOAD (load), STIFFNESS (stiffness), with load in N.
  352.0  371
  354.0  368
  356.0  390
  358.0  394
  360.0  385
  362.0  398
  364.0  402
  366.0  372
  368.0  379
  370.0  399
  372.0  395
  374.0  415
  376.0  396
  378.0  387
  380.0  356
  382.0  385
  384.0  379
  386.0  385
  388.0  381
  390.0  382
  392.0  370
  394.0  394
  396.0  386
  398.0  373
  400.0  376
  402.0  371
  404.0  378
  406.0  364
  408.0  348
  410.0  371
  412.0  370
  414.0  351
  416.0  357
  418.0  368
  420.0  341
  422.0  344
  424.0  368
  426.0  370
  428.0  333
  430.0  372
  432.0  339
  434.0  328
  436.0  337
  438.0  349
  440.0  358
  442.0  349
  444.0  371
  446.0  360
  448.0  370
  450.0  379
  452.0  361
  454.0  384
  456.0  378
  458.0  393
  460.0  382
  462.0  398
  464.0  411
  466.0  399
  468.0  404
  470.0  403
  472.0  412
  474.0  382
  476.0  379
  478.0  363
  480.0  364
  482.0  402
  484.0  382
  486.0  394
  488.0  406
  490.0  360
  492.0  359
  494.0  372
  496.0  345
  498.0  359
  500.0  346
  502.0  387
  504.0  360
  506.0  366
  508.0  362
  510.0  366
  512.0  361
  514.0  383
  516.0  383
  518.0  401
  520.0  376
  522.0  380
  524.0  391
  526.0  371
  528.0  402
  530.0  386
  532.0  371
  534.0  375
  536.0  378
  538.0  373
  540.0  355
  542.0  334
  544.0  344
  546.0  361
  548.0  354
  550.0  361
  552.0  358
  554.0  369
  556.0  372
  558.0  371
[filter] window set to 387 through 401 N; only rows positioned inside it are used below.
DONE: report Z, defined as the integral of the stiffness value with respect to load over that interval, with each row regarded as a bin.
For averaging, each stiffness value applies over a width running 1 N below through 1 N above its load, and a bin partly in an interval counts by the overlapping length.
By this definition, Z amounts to 5324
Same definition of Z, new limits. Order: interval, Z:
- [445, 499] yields 20602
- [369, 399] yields 11566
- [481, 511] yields 11132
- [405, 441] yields 12736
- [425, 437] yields 4158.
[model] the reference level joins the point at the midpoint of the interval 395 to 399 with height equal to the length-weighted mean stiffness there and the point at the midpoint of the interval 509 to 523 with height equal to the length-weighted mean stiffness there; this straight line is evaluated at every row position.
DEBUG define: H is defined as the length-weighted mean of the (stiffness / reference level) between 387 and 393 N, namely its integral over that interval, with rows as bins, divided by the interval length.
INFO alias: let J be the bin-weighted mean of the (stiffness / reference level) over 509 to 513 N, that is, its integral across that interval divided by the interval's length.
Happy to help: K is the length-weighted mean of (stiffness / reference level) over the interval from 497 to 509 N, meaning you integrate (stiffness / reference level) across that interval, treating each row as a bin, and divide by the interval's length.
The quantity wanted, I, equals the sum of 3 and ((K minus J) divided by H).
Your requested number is 3.00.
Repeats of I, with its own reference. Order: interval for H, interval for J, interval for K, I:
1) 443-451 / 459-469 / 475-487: 2.95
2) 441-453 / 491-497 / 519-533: 3.07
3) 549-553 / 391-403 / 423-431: 2.95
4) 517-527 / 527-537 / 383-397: 3.00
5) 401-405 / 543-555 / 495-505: 3.00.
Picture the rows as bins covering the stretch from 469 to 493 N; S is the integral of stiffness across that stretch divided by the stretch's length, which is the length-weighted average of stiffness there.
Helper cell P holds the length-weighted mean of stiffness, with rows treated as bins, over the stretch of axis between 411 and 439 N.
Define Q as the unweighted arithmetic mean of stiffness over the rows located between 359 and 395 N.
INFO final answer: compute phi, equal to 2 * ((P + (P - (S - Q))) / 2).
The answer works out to 707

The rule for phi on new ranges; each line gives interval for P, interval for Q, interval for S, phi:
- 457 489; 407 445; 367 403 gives 754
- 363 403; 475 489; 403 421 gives 792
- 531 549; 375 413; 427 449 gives 746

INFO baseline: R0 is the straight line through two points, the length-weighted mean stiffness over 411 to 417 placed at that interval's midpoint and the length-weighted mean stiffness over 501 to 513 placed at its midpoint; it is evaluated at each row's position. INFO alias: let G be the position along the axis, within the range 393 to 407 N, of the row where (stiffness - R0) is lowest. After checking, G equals 406.0 N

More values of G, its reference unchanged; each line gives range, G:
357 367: 366.0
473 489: 478.0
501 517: 504.0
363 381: 380.0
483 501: 496.0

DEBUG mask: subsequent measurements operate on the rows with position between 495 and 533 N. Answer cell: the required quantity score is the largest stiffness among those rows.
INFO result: 402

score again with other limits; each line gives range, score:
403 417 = 378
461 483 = 412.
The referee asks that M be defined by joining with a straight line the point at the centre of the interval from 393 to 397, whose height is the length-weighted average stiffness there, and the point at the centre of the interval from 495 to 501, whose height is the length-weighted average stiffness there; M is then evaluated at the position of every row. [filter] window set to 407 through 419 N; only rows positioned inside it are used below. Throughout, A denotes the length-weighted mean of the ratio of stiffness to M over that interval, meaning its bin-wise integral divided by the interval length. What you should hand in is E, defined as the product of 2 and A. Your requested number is 1.88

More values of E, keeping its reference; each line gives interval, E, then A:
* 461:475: 2.22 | 1.11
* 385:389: 1.95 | 0.97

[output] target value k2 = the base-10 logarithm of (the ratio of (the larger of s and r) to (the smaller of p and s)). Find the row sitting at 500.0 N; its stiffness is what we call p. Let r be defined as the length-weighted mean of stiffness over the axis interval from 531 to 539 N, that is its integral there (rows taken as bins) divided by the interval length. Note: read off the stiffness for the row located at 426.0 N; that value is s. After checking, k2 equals 0.034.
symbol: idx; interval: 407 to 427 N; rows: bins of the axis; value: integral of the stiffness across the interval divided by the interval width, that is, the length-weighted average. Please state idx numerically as 359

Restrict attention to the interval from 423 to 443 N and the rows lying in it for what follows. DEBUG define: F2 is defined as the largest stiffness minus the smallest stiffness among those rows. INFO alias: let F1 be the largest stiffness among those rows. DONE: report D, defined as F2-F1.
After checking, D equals -328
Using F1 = 372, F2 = 44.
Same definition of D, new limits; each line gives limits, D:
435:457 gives -337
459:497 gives -345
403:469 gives -328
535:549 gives -334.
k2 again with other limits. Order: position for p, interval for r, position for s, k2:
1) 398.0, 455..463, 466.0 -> 0.029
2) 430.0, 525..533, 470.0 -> 0.035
